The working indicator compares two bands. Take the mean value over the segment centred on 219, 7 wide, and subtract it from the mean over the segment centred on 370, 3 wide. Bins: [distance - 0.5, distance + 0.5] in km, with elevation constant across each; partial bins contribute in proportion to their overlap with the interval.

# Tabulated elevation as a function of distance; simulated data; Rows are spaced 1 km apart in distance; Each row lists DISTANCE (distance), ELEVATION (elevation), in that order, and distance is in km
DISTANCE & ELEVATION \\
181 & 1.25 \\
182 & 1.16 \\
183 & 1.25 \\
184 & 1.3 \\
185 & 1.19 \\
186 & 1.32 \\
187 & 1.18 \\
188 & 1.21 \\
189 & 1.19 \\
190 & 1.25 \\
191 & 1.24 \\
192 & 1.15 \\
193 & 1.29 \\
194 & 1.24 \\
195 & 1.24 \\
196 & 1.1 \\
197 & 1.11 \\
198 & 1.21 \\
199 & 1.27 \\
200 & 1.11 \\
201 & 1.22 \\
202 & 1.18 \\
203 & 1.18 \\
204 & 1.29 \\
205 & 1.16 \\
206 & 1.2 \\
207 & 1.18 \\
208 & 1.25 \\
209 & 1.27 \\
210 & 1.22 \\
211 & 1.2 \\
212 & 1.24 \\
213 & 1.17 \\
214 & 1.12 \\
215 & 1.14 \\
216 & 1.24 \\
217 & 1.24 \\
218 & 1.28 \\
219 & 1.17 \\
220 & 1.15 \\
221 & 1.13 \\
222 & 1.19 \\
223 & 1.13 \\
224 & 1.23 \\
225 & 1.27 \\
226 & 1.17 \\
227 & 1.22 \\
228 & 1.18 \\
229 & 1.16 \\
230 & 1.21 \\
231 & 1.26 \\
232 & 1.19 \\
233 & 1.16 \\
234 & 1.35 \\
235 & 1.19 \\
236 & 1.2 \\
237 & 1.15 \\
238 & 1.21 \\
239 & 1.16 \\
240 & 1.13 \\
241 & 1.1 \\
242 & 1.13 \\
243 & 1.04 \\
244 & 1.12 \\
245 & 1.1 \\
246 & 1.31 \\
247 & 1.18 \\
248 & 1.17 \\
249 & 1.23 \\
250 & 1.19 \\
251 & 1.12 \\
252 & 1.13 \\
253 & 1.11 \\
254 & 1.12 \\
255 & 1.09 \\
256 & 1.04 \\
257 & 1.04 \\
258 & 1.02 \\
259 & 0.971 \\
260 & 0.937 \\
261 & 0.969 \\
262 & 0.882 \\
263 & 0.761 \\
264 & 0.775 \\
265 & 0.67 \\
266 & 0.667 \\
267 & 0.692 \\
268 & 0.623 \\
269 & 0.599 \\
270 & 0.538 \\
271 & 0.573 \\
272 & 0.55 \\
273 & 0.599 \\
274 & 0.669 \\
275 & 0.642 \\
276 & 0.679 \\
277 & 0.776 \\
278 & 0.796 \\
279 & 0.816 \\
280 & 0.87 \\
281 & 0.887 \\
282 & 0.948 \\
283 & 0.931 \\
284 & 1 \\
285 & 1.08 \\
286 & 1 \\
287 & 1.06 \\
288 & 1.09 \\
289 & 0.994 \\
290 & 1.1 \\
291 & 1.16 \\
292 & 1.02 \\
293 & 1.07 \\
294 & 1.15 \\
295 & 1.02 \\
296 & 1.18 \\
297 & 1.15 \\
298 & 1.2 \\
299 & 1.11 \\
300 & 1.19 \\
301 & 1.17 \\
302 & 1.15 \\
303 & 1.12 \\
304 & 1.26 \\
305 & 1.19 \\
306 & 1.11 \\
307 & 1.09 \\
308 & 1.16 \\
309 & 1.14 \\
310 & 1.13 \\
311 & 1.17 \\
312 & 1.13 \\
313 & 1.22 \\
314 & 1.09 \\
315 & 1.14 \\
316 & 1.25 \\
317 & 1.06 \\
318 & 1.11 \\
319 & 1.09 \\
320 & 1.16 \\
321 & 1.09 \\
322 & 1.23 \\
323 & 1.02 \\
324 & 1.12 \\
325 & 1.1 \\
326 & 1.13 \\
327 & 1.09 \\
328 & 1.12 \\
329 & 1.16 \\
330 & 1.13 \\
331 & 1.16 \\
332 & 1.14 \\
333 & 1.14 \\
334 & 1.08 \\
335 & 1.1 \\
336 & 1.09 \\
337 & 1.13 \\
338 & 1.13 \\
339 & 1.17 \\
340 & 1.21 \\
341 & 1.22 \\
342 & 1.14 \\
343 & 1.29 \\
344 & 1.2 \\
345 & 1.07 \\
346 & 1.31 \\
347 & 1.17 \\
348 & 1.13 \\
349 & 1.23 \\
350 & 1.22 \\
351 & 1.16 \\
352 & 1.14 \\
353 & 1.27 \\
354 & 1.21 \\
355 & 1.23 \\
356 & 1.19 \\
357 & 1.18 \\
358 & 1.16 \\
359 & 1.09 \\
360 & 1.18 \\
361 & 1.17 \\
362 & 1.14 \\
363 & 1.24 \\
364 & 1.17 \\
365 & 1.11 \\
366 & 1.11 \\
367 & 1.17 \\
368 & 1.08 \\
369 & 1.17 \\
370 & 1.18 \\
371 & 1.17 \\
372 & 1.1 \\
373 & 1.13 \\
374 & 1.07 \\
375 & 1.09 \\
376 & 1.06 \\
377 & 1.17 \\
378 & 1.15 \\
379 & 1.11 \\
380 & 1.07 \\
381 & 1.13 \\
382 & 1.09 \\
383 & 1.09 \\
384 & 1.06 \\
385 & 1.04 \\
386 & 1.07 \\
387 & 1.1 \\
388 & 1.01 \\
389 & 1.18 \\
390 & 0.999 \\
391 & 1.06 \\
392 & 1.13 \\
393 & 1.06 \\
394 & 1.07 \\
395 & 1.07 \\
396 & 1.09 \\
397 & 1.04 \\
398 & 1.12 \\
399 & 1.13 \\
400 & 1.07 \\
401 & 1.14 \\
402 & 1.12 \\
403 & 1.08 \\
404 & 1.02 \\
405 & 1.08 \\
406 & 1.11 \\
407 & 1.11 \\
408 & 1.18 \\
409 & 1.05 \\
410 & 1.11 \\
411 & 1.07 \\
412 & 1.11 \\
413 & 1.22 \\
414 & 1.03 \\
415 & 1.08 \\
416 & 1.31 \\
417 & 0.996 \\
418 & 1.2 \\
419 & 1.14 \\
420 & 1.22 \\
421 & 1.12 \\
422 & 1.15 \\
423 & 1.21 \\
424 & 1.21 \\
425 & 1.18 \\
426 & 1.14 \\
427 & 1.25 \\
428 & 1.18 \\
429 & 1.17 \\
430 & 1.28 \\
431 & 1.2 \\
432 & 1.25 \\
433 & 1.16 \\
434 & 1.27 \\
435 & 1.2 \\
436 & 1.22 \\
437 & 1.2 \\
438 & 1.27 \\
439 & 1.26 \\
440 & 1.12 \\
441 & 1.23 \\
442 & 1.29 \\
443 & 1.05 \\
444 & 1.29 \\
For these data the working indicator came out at -0.027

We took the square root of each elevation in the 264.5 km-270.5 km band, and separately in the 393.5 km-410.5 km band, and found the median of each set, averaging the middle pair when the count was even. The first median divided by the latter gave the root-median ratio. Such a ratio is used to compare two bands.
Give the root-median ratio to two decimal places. 0.77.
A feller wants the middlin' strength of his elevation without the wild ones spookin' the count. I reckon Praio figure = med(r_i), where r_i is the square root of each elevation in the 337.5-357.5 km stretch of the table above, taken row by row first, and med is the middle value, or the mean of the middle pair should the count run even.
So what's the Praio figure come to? 1.09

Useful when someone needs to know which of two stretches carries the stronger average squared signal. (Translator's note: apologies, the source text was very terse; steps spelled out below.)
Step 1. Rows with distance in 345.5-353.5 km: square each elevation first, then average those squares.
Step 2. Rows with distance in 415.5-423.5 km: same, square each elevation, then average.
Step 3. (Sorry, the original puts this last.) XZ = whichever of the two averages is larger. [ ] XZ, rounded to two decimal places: 1.45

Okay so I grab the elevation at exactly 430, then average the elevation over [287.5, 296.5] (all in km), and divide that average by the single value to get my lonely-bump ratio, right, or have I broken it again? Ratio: 0.85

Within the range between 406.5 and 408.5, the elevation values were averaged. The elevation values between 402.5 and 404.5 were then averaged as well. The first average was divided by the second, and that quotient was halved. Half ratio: 0.55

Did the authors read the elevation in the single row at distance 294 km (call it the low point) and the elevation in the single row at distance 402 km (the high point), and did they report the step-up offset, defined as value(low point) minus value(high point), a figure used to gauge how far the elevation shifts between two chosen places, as 0.030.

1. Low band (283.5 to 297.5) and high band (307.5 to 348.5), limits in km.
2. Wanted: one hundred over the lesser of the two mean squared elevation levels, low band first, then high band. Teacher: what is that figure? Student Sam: 86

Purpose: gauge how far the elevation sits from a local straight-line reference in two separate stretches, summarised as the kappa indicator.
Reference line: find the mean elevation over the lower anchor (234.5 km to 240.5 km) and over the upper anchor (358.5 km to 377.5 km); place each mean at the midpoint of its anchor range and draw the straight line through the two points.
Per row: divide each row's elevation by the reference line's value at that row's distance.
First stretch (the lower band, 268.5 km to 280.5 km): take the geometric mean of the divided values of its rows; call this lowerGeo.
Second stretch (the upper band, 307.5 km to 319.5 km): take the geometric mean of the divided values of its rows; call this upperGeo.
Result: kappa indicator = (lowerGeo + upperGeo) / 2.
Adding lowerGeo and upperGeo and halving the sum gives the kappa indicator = 0.78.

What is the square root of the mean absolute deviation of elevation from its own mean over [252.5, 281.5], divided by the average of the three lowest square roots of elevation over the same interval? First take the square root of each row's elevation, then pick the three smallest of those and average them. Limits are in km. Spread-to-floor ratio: 0.53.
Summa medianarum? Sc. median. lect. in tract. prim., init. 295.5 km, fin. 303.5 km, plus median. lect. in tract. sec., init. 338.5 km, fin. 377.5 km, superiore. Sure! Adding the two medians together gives 2.330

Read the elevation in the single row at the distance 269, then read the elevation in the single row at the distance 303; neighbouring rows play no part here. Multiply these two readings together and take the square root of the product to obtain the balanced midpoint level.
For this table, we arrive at 0.82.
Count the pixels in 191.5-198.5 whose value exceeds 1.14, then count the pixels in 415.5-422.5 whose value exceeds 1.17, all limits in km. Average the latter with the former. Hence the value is 4.0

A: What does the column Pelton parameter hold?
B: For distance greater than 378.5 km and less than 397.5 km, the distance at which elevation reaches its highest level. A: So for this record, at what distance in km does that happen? 389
